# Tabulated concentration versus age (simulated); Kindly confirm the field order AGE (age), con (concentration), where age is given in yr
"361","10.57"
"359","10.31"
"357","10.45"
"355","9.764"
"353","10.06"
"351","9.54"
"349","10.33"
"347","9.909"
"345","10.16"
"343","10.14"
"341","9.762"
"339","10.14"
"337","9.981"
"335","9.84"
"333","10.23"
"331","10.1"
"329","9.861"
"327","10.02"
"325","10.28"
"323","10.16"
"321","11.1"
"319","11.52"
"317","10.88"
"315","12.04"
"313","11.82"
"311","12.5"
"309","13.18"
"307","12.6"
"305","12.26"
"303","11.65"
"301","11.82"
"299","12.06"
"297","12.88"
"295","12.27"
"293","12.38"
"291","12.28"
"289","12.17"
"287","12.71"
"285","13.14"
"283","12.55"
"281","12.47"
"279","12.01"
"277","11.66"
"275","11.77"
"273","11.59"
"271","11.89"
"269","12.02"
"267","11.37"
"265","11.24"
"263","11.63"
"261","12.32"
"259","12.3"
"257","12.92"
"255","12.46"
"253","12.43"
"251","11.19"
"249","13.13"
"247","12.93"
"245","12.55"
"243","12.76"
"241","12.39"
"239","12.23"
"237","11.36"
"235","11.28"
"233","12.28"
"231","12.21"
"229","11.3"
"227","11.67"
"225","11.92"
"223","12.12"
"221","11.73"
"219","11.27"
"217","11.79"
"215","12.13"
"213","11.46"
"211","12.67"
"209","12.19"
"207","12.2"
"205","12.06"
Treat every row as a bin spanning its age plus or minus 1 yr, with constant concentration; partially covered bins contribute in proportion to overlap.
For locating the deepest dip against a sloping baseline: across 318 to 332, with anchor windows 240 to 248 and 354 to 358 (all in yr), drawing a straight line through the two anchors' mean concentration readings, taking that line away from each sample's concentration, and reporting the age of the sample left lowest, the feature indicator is 329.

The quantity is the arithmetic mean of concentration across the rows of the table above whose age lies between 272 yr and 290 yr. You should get 12.2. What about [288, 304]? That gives 12.2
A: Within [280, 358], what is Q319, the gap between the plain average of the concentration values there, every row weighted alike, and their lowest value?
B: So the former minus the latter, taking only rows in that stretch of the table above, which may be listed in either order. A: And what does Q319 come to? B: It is 1.67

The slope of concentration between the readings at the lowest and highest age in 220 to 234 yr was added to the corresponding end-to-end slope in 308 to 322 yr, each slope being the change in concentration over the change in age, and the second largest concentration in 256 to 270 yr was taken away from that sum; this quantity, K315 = -12.4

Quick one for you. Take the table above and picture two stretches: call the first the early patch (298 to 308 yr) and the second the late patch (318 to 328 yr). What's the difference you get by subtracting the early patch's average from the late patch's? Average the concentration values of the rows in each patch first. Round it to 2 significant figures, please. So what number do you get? -1.5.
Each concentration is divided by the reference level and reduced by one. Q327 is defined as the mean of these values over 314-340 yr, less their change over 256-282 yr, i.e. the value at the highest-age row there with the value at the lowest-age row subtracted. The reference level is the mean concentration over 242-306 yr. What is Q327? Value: -0.11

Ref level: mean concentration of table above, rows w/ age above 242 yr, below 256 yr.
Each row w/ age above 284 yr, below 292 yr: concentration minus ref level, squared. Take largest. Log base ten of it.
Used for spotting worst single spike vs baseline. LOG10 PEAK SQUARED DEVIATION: -0.4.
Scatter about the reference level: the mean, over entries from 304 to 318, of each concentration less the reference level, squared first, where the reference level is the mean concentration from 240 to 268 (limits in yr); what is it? 0.45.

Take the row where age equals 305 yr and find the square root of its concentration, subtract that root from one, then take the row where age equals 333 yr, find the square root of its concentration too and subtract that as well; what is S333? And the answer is -5.70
